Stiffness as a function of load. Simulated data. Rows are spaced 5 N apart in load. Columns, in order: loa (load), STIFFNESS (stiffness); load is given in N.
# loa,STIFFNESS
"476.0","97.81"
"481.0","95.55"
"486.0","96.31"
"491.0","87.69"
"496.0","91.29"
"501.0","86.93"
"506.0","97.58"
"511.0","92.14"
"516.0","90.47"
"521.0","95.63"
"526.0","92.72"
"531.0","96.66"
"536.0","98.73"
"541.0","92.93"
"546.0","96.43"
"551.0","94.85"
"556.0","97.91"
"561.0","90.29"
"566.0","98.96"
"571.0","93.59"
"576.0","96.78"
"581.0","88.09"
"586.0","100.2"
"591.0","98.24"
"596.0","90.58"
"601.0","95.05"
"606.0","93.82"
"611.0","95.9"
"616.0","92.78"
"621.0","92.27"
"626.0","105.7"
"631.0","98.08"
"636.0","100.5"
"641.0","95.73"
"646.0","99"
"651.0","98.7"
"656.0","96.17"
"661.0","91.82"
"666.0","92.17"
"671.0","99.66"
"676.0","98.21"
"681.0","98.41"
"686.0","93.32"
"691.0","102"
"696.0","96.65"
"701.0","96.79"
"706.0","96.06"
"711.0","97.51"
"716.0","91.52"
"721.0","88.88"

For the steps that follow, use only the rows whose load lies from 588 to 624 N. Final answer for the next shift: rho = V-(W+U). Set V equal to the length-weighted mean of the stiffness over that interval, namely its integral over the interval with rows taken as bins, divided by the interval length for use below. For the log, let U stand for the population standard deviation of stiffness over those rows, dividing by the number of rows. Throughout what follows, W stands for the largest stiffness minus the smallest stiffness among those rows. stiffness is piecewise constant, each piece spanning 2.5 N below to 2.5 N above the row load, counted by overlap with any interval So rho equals 84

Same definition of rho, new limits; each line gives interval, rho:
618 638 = 81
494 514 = 78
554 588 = 79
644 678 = 86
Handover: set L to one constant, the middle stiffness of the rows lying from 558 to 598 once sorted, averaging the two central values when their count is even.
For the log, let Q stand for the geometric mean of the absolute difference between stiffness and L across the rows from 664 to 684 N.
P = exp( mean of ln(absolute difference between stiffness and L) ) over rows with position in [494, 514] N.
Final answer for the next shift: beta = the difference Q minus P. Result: -0.5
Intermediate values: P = 3.9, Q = 3.4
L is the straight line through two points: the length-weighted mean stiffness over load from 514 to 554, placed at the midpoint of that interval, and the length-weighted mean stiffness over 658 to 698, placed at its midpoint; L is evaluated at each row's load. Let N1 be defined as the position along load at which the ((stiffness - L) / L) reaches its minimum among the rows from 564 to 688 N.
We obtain 581.0 N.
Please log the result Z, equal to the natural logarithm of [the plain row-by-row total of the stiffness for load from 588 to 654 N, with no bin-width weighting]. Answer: 7.14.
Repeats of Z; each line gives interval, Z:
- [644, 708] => 7.14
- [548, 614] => 7.12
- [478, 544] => 7.10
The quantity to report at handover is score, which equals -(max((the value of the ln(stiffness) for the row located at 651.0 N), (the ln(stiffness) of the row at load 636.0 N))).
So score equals -4.61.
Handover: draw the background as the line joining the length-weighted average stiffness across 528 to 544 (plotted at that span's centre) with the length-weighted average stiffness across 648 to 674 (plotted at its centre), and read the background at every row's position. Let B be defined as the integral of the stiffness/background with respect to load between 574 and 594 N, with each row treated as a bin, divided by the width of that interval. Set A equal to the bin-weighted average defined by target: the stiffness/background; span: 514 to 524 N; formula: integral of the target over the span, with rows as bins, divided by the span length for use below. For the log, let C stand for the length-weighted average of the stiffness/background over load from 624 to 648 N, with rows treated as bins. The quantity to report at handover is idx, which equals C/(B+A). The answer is 0.529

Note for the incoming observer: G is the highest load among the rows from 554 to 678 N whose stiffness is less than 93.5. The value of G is 666.0 N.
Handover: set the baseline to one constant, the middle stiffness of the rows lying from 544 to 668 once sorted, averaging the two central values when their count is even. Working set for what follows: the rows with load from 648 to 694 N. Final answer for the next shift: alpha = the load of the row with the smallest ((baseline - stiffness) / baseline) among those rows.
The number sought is 691.0 N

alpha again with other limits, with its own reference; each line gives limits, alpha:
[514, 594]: 586.0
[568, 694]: 626.0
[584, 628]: 626.0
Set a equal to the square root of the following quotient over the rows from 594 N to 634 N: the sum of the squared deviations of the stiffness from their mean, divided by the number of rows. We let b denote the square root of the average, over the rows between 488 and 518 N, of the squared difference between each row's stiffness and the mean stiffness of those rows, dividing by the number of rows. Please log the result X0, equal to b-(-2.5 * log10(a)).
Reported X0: 5.1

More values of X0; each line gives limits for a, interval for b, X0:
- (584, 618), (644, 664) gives 4.1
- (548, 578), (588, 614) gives 3.7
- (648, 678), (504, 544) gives 4.0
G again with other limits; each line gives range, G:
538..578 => 561.0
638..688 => 686.0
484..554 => 541.0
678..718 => 716.0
